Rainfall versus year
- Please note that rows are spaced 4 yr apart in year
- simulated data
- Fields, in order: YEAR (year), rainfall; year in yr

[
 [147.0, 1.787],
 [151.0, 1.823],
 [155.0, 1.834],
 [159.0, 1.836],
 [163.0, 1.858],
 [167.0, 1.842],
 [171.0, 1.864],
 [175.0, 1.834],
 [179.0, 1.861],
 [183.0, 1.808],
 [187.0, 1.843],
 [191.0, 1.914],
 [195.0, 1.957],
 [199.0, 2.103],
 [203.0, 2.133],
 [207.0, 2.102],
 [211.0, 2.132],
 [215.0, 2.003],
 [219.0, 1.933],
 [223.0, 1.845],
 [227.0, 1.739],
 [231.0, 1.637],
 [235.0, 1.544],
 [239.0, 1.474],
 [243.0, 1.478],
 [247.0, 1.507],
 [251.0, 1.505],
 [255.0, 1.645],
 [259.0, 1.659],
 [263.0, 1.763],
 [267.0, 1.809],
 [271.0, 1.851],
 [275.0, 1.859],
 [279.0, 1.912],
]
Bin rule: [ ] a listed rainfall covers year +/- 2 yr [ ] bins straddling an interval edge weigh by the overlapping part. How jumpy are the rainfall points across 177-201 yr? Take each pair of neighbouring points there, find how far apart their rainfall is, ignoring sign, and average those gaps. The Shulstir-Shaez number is 0.07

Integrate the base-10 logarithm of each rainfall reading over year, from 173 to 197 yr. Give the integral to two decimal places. 6.52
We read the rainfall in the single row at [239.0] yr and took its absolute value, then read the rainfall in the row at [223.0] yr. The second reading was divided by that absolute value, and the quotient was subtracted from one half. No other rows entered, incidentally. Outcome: -0.75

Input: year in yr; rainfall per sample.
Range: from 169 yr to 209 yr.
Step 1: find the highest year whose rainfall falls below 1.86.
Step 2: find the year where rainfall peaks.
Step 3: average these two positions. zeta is 195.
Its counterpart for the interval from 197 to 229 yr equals 215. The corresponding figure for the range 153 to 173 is 169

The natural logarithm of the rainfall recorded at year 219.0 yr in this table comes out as 0.66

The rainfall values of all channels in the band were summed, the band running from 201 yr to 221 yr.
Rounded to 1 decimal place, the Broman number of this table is 10.3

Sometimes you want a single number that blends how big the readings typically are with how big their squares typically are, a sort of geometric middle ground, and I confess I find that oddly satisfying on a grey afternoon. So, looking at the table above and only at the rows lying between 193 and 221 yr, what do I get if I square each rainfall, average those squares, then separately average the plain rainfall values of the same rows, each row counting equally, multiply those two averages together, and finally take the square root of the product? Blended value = 2.94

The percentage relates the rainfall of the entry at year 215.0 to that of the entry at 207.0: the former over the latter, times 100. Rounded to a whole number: 95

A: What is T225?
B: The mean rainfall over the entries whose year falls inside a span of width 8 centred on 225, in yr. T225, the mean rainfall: 1.79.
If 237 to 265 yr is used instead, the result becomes 1.58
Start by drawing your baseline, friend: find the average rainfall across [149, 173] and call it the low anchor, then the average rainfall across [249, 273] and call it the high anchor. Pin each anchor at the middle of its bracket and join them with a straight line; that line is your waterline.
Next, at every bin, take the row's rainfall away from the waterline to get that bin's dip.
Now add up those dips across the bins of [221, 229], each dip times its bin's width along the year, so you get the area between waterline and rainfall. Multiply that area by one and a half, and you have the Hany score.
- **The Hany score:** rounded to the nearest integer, 0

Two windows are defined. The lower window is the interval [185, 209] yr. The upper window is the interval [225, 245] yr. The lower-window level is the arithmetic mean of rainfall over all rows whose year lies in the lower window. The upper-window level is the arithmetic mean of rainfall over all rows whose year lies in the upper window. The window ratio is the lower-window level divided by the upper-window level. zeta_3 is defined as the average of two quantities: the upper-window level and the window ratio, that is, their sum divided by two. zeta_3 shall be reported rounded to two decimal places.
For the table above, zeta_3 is 1.43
